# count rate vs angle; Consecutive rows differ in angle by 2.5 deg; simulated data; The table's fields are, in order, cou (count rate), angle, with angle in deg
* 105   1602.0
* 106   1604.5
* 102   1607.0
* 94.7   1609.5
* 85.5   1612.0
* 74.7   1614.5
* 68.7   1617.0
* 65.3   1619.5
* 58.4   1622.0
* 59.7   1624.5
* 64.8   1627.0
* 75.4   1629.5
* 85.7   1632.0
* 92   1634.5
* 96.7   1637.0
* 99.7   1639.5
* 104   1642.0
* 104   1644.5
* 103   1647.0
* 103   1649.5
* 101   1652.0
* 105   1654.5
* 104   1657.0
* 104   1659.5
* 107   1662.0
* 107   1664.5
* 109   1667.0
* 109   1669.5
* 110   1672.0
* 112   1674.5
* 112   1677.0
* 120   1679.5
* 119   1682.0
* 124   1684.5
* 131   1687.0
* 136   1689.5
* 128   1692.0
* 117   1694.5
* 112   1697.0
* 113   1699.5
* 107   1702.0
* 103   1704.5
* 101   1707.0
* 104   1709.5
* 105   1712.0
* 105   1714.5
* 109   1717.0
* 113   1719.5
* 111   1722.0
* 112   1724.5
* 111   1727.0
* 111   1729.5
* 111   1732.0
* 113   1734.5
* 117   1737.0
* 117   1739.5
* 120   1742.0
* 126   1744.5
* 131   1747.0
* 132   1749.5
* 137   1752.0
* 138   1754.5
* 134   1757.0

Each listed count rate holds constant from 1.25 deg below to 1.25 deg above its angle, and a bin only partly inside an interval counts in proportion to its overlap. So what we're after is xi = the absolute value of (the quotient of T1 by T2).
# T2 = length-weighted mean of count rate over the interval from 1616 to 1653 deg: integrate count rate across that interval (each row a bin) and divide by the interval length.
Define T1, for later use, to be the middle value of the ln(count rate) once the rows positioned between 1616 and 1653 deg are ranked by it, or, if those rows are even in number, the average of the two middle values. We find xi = 0.0529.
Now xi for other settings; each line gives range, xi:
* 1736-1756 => 0.0381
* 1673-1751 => 0.0409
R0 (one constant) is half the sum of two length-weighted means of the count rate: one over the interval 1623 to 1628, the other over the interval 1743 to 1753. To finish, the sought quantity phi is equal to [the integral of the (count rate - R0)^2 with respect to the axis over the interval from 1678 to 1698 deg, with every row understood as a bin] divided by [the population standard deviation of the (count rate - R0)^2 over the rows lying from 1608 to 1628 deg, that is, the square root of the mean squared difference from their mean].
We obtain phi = 31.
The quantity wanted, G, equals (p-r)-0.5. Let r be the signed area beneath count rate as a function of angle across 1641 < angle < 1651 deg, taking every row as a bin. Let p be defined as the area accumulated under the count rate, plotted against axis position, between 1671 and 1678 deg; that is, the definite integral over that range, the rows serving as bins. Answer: -255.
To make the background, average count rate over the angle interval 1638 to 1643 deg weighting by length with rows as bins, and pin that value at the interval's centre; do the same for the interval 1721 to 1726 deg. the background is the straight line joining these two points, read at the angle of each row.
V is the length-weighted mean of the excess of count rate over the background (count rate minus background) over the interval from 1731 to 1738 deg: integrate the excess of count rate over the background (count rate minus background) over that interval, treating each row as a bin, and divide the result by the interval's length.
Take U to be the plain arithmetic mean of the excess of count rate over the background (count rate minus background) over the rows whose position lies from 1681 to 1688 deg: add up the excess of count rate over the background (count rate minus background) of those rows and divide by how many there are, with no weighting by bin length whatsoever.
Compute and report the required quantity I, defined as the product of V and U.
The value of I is 15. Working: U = 18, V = 0.8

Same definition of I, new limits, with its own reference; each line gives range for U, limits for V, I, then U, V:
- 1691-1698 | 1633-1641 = -55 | 11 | -5.0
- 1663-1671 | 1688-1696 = 69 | 4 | 19.0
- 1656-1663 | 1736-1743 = 6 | 1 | 4.5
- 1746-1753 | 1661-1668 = 61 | 19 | 3.3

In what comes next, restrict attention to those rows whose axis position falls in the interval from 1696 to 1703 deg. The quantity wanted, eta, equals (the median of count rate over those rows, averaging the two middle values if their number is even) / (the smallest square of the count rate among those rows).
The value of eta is 0.0098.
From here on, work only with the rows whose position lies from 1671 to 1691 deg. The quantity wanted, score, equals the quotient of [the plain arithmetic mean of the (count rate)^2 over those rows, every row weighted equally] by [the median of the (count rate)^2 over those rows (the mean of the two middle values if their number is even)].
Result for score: 1.02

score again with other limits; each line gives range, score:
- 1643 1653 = 1.00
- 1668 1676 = 1.01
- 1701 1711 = 1.01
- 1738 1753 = 0.98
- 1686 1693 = 1.01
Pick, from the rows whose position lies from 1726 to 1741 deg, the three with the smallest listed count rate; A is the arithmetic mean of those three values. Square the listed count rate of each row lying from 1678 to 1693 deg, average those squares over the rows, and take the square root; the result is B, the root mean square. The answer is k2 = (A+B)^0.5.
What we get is 15.4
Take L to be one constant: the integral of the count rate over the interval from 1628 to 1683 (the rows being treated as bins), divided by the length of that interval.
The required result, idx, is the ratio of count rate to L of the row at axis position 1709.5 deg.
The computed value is 1.00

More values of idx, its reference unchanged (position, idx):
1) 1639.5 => 0.96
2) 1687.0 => 1.27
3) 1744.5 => 1.22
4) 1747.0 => 1.27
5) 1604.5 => 1.02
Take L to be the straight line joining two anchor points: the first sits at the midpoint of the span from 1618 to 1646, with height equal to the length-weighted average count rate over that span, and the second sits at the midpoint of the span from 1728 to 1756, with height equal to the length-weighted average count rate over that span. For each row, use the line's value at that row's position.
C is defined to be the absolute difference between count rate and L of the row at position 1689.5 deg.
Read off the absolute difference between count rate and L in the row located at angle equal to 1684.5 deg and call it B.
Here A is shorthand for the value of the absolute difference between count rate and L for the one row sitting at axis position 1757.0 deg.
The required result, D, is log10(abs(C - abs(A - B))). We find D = 1.2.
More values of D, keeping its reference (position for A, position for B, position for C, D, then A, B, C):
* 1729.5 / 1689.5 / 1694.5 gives 1.1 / 7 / 32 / 12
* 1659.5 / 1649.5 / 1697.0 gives 0.5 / 11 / 14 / 6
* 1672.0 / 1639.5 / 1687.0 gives 1.4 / 13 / 15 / 28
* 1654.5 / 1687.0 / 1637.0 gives 0.2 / 14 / 28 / 12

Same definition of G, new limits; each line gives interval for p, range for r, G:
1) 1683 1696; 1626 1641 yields 352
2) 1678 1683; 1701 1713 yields -652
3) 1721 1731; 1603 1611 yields 308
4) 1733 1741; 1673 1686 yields -603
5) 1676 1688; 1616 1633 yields 297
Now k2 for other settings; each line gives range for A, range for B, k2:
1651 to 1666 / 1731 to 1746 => 14.8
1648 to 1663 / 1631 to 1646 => 14.1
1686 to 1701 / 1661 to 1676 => 14.9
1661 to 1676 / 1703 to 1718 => 14.6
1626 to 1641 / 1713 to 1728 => 13.6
